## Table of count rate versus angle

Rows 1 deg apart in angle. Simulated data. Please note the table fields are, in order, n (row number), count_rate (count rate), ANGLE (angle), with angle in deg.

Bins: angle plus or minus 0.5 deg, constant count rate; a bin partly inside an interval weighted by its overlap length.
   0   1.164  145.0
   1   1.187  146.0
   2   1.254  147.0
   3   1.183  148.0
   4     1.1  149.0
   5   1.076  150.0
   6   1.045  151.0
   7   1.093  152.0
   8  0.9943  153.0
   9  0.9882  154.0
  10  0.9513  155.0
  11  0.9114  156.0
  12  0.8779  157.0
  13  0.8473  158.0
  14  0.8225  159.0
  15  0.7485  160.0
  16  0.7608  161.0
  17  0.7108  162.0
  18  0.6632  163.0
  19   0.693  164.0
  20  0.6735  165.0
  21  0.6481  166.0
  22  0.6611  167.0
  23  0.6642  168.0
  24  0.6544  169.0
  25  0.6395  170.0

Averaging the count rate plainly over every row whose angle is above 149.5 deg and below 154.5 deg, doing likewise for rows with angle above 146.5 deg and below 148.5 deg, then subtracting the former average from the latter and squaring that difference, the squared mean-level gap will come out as 0.032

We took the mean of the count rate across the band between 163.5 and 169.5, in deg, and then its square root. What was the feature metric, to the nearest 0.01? 0.82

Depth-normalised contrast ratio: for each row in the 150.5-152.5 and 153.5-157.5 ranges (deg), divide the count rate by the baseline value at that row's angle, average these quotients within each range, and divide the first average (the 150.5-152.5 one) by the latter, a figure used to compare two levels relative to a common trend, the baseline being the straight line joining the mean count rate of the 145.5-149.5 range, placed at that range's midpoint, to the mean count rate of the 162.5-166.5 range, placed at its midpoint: 1.02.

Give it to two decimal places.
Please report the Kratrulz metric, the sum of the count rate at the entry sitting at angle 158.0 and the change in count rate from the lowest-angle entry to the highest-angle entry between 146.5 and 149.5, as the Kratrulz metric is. 0.69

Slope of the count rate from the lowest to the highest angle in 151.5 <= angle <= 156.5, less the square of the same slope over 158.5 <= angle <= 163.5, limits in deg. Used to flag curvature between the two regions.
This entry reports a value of -0.047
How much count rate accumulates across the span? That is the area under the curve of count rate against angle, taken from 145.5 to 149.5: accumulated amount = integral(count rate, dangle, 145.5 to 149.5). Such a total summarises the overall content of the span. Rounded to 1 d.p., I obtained 4.7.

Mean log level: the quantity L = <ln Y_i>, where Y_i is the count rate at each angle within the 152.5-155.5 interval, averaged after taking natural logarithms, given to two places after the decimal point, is -0.02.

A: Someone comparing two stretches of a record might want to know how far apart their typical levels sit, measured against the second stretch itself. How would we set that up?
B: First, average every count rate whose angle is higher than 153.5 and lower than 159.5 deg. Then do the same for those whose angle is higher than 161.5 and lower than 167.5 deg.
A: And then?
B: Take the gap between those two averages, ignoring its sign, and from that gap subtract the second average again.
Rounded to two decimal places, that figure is -0.45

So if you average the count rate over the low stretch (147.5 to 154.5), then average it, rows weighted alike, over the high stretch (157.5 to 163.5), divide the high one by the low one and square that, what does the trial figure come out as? 0.50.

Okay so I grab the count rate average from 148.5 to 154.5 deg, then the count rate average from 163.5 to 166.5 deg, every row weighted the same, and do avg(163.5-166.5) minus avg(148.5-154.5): -0.38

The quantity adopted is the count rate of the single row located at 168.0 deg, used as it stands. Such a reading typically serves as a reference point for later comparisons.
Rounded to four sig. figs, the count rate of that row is 0.6642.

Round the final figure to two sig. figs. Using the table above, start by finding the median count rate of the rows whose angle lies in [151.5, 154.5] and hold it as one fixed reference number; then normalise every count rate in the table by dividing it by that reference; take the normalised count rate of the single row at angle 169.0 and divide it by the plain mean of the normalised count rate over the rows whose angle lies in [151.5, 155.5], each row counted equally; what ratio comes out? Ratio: 0.65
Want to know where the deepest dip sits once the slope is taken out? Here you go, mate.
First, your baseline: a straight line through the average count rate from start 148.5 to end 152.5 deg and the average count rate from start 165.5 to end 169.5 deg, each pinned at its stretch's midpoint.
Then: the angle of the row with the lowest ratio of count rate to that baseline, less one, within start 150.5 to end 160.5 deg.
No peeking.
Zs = 160.0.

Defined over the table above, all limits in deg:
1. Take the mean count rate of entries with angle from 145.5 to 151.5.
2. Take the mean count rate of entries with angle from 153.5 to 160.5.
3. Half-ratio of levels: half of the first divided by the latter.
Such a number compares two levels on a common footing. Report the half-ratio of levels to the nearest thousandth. 0.650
